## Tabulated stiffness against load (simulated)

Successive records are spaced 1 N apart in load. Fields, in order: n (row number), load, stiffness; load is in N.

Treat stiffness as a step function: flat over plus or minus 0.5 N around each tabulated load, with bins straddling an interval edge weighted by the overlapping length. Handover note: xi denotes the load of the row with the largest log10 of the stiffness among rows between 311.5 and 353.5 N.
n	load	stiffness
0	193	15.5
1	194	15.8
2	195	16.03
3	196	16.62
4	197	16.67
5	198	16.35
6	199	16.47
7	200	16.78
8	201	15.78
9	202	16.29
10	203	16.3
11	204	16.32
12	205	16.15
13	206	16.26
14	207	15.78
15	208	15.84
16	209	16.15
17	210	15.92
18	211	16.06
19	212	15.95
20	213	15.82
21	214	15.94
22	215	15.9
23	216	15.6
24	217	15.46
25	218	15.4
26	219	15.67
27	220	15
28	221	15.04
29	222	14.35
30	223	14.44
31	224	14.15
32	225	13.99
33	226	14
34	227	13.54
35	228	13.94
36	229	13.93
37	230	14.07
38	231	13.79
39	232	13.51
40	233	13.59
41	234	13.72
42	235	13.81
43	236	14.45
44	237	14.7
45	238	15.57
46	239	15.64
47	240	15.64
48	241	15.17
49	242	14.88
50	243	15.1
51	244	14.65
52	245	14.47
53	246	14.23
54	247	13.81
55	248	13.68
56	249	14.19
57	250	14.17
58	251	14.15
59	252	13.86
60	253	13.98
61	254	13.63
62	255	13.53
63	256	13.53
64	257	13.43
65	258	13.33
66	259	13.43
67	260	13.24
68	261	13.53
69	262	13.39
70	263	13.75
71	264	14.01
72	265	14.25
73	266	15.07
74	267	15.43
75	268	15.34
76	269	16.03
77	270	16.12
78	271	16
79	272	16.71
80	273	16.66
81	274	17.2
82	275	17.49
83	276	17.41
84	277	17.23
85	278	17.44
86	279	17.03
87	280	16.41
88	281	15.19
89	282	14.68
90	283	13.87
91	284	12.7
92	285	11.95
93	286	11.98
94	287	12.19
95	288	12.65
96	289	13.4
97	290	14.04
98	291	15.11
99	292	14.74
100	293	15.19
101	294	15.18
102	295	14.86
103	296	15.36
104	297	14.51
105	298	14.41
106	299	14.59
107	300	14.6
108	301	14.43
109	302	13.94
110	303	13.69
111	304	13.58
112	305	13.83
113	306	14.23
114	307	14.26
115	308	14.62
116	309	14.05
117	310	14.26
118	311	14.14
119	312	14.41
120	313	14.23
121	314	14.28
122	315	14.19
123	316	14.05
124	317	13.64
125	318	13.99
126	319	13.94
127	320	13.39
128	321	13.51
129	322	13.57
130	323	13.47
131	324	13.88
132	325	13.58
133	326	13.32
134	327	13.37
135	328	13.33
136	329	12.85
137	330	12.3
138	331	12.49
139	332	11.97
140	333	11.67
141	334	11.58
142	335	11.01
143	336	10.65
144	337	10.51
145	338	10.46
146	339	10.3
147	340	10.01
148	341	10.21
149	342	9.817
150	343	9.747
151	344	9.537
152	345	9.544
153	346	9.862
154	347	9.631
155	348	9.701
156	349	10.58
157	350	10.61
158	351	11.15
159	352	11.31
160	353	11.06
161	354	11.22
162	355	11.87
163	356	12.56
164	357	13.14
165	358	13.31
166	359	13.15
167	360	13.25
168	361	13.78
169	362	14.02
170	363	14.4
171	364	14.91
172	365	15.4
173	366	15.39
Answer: 312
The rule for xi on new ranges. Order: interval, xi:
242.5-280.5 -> 275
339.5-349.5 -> 349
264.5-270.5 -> 270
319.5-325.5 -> 324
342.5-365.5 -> 365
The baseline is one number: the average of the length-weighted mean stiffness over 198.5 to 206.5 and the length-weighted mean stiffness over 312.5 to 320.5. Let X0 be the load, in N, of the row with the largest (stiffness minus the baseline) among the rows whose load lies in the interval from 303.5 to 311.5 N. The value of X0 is 308 N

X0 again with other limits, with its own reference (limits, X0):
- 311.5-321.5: 312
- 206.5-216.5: 209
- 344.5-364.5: 364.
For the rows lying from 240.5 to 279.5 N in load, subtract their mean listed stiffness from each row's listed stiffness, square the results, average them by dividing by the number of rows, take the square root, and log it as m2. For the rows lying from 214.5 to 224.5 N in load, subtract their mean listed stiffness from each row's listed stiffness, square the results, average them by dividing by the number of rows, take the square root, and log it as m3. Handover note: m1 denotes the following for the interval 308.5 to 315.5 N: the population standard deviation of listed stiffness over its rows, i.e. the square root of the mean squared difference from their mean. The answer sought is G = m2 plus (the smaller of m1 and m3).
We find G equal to 1.5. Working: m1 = 0.1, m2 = 1.38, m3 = 0.58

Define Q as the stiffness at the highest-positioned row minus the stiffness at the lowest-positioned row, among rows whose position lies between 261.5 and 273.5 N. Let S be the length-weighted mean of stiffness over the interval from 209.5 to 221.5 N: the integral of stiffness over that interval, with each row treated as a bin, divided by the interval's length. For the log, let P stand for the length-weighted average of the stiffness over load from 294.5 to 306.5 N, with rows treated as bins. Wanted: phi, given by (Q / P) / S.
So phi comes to 0.0146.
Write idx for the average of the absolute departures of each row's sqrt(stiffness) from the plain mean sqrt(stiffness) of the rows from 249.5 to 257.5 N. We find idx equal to 0.03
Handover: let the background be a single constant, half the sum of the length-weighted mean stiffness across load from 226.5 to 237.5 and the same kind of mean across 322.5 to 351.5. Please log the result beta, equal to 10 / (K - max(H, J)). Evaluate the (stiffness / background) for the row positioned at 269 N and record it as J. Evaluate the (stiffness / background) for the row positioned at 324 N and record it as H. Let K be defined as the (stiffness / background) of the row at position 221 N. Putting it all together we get -127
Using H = 1.10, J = 1.27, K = 1.19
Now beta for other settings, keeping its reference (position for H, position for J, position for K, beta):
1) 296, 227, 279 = 75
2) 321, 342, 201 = 55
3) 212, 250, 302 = -63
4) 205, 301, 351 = -25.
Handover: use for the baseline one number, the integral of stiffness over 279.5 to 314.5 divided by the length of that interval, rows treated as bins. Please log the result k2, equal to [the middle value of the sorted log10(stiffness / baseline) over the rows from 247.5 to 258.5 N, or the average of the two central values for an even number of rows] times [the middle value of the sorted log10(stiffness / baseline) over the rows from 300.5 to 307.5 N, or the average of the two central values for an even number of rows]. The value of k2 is 0.000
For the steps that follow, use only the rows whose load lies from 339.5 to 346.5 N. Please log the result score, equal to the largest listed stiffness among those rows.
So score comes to 10.21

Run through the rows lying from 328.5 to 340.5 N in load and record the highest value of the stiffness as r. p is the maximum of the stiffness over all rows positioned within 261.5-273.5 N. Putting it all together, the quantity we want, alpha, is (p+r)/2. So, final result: 14.8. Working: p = 16.71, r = 12.85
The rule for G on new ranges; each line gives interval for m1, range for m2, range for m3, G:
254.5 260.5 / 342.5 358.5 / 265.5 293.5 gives 1.3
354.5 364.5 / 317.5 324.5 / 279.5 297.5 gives 1.1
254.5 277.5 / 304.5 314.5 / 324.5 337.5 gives 1.2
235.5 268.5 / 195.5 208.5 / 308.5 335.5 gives 1.1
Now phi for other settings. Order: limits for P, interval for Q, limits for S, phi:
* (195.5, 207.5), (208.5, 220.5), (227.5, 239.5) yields -0.0050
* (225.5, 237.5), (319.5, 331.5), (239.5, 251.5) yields -0.0045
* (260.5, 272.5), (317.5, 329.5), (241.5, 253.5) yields -0.0053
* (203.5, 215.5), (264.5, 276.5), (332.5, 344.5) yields 0.0189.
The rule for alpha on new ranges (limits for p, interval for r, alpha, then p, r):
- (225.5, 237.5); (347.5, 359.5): 14.0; 14.7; 13.31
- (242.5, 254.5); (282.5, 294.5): 15.1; 15.1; 15.19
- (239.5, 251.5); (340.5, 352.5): 13.5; 15.64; 11.31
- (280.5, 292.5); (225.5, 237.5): 14.9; 15.19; 14.7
